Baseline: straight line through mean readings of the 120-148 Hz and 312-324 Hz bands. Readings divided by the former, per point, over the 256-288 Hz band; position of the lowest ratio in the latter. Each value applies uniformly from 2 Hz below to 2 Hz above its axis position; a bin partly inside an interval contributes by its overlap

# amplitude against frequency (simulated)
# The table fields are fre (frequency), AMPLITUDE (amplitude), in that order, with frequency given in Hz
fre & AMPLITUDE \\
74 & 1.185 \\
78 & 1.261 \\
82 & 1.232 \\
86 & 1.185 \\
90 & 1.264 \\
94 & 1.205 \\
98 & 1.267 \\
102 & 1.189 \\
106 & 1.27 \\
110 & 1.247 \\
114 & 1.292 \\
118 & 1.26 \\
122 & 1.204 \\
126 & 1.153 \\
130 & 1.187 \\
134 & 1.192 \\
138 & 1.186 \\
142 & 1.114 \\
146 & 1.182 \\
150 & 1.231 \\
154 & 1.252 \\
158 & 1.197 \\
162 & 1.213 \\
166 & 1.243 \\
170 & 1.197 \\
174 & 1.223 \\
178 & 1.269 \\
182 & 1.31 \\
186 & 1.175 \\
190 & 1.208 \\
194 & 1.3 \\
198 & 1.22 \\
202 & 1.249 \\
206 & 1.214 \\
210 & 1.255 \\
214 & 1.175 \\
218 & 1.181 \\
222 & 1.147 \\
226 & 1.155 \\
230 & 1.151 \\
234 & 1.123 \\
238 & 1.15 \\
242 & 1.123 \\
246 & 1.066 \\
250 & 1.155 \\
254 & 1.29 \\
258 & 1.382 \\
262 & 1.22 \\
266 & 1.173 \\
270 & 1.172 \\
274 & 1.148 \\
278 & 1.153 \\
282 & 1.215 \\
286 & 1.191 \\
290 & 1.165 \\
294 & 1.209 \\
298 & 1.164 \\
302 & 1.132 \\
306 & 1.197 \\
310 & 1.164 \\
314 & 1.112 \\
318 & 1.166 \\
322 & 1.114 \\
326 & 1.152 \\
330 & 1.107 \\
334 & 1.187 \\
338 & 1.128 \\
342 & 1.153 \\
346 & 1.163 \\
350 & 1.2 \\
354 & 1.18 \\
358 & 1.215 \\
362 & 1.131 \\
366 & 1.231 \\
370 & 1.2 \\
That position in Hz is 274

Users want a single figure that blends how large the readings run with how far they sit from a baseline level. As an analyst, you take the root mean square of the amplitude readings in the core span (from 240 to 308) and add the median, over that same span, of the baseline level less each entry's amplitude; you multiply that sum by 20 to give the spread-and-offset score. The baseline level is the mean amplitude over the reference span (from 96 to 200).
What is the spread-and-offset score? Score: 24.8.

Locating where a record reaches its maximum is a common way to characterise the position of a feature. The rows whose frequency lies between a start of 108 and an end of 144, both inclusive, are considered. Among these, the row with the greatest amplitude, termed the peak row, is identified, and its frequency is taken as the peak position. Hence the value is 114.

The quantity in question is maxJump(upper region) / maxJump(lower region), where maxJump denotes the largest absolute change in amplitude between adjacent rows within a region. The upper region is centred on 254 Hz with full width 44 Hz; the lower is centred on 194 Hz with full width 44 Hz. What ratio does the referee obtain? 1.2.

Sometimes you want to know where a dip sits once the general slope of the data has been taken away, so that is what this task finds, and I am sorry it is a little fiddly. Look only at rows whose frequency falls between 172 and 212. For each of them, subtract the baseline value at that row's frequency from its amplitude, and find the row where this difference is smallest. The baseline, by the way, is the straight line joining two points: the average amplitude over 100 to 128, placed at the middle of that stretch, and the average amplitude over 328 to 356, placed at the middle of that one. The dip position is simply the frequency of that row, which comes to 186 Hz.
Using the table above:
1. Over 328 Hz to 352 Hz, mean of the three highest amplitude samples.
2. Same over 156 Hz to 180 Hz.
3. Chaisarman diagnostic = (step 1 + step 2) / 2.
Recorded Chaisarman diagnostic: 1.214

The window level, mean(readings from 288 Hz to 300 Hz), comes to 1.18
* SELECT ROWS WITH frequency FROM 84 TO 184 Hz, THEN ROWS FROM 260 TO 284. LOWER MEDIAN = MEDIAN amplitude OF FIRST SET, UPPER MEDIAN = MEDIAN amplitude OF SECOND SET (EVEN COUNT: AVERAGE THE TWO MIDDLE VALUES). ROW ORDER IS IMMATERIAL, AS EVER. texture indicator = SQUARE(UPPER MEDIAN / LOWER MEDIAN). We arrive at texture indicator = 0.93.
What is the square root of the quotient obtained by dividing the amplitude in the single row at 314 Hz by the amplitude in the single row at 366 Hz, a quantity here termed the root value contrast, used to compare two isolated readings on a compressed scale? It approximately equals 0.95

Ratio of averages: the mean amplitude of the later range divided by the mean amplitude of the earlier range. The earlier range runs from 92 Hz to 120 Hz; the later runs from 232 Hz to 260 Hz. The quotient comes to 0.95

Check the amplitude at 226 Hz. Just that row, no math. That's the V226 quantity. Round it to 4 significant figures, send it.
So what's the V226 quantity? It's 1.155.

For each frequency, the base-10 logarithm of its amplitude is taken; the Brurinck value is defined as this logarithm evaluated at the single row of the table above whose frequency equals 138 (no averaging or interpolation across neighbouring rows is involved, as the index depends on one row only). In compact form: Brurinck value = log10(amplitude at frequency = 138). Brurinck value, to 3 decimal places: 0.074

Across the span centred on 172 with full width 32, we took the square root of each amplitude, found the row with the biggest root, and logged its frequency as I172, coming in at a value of 182 Hz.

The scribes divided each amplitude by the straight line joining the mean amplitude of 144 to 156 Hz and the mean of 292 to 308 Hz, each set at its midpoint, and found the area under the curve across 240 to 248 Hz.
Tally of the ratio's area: 7.34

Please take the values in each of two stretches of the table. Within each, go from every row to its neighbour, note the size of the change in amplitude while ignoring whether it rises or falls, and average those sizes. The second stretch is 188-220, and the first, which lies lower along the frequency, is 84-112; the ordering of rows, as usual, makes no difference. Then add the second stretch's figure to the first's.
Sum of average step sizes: 0.116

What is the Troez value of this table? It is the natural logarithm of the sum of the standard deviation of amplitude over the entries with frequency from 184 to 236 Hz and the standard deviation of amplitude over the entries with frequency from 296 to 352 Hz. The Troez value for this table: -2.5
